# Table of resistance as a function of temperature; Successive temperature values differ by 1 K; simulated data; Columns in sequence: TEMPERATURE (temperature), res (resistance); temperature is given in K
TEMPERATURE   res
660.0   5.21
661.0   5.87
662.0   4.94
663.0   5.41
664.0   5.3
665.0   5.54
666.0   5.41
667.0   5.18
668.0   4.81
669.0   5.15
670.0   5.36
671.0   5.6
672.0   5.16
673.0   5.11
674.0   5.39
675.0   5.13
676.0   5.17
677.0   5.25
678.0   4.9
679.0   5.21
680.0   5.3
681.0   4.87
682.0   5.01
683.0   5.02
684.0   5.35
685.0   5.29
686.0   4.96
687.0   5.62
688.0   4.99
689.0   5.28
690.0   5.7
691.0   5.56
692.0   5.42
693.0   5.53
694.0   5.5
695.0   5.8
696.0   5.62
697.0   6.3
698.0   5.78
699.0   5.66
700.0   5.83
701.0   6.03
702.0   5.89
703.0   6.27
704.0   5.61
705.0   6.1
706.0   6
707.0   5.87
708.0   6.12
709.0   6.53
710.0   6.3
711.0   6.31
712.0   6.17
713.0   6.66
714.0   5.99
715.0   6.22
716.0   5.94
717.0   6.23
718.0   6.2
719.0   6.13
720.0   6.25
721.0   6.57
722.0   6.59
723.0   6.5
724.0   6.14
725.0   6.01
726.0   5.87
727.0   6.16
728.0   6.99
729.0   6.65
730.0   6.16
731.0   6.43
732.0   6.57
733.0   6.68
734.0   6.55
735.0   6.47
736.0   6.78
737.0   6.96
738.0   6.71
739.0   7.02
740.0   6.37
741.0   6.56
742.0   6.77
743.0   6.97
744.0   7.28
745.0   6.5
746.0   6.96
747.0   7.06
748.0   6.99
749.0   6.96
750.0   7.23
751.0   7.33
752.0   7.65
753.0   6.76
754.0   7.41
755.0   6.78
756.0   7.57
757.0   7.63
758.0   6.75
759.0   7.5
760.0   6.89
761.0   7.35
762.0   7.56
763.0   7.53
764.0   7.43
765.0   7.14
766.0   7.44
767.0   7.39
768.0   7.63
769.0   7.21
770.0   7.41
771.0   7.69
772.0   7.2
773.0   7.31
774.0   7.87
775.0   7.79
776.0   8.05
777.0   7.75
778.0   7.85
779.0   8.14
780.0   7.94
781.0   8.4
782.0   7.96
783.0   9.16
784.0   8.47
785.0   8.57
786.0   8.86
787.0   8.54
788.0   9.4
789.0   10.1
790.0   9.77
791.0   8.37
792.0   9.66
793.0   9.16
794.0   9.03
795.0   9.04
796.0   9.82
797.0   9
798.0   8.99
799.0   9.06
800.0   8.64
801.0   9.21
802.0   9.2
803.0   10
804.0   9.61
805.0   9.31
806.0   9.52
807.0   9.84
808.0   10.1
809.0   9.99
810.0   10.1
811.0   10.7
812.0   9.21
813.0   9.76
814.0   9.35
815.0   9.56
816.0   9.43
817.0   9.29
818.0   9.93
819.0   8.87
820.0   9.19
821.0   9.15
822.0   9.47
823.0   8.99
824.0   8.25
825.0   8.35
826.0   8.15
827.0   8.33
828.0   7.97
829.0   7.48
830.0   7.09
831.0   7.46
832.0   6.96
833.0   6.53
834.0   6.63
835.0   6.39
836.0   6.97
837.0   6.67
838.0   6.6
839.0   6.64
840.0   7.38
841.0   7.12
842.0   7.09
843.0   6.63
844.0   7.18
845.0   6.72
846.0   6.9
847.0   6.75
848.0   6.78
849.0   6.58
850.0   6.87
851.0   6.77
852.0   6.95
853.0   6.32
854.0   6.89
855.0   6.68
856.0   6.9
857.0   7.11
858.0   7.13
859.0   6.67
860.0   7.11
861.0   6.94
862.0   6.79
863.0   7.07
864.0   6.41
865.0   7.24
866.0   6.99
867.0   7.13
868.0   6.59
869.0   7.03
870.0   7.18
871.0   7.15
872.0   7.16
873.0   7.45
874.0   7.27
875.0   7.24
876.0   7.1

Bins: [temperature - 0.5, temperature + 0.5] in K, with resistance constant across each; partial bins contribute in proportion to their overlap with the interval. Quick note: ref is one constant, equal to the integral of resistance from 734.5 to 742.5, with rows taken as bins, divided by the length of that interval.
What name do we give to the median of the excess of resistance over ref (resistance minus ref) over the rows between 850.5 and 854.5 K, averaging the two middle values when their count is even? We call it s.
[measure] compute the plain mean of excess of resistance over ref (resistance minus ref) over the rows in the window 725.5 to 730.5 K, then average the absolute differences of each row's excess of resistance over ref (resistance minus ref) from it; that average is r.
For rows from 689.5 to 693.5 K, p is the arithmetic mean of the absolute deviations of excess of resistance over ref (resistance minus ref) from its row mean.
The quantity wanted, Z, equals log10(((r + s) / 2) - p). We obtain -0.78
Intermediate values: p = 0.08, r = 0.36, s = 0.1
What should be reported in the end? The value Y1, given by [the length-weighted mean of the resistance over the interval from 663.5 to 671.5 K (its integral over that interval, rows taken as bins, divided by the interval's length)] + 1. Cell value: 6.3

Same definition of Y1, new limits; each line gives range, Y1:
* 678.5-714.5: 6.7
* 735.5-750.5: 7.9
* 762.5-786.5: 8.8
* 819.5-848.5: 8.4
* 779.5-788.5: 9.6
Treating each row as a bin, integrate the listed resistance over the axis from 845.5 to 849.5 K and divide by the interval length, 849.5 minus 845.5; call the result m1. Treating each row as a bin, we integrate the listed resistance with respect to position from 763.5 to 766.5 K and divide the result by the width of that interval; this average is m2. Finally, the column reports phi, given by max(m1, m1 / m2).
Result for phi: 6.75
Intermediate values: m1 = 6.8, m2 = 7.34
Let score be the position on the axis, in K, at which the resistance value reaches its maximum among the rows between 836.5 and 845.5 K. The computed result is 840.0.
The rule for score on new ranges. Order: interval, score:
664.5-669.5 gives 665.0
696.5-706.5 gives 697.0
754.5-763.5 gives 757.0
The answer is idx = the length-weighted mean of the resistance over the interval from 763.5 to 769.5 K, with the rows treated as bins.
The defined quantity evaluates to 7.4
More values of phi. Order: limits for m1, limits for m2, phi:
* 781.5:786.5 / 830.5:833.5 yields 8.60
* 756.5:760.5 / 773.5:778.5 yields 7.19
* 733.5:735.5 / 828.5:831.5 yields 6.51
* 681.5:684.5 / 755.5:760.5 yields 5.13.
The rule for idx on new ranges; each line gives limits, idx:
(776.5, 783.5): 8.2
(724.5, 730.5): 6.3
